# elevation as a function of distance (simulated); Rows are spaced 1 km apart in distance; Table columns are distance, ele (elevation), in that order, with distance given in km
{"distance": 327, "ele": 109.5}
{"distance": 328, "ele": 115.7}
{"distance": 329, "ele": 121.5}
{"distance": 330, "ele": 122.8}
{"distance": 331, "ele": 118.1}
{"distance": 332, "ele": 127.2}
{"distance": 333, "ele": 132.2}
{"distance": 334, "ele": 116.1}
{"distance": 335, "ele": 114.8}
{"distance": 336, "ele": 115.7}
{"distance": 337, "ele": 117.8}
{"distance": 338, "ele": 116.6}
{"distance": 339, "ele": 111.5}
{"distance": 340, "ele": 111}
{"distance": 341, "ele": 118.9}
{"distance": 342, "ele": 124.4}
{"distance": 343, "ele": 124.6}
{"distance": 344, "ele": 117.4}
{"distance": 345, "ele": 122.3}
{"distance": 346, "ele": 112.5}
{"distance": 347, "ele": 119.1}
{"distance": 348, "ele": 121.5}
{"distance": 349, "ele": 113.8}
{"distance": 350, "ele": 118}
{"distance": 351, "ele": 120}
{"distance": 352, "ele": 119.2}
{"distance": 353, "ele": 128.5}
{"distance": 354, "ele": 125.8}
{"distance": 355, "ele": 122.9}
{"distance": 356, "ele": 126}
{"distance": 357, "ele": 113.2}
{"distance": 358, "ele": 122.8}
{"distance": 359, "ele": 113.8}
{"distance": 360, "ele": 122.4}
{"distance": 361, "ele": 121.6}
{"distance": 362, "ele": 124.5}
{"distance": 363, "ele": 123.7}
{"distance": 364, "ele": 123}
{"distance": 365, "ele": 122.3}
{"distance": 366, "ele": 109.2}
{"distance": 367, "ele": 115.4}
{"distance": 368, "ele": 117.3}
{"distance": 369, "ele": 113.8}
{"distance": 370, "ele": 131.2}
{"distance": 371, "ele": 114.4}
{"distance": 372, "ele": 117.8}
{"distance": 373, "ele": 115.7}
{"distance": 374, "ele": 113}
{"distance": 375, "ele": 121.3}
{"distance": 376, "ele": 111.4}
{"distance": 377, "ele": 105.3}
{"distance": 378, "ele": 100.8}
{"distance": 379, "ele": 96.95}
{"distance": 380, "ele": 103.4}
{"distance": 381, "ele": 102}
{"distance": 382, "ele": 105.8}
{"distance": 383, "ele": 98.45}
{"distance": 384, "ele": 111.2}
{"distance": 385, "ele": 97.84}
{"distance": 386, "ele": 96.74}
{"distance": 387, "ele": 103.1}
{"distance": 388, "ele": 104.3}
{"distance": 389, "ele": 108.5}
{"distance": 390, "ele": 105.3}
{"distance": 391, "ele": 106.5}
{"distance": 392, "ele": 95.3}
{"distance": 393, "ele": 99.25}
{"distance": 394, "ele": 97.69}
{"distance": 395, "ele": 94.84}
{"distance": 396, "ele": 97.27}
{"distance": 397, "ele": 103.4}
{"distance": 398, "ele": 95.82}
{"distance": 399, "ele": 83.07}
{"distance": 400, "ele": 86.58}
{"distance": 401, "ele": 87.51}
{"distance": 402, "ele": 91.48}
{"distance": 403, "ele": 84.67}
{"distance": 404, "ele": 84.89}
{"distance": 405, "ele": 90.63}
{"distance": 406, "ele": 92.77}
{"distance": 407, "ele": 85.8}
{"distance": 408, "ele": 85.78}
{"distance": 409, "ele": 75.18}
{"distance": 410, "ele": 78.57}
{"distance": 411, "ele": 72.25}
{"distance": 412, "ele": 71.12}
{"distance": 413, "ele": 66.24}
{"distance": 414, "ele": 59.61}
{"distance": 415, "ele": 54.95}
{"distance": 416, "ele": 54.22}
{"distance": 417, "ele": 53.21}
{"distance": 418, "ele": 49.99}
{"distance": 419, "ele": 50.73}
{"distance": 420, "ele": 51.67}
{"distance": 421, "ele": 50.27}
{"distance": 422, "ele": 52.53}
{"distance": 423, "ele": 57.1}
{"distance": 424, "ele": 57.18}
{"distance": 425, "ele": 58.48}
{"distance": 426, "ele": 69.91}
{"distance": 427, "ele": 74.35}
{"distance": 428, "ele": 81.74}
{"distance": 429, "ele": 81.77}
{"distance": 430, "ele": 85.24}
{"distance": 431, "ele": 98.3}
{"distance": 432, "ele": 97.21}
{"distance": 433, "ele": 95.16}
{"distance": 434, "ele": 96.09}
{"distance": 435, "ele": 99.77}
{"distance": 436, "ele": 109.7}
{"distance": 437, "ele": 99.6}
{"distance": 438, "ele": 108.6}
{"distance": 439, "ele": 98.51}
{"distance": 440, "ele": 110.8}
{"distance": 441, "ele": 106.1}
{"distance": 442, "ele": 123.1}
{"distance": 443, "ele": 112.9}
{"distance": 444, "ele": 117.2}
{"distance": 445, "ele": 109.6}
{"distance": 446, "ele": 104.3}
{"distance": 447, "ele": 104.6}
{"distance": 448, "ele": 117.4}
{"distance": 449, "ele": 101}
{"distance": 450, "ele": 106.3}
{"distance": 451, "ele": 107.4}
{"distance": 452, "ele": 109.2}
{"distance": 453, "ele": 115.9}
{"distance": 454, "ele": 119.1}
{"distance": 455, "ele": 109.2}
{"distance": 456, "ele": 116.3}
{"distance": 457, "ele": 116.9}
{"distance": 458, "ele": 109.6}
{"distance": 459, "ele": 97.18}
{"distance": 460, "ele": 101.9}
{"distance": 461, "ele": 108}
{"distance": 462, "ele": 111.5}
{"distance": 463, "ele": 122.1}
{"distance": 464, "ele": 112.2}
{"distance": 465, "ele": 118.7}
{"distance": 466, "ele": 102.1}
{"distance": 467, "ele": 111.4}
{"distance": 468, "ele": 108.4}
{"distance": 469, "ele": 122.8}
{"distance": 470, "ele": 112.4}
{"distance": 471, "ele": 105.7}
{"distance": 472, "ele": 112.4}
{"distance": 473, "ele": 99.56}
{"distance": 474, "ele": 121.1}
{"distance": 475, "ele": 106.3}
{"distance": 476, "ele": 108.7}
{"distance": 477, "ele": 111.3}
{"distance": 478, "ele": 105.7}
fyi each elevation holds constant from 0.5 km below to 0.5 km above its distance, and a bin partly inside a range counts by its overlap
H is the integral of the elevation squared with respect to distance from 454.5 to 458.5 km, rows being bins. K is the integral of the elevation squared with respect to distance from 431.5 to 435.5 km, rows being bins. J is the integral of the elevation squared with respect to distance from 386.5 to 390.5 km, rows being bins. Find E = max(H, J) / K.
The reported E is 1.36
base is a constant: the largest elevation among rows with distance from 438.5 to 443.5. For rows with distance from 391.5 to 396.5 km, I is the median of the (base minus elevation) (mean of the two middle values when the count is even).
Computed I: 26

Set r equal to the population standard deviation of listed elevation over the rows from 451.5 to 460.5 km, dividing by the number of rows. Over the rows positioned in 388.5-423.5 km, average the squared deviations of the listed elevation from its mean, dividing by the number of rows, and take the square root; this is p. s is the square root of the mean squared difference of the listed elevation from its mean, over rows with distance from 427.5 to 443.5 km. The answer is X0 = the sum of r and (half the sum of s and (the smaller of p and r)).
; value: 16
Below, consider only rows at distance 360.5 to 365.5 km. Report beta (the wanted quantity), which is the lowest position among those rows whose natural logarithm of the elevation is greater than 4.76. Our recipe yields 361 km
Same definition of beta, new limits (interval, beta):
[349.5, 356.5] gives 350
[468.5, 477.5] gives 469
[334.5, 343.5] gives 337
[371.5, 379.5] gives 372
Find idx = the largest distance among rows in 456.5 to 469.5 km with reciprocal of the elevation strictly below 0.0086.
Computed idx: 469 km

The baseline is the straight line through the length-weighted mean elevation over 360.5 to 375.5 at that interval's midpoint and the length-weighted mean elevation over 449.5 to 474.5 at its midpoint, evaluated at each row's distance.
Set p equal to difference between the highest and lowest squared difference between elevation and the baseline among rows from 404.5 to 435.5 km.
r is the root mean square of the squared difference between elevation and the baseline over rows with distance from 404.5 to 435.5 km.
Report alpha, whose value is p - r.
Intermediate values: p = 4012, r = 2492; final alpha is 1520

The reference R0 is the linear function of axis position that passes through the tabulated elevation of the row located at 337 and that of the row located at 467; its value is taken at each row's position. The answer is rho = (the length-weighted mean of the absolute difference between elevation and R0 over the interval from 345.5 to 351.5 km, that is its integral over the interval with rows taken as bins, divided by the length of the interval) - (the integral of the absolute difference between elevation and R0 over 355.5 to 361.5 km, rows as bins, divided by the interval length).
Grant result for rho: -2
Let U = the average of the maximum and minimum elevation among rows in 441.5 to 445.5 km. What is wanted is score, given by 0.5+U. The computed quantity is 117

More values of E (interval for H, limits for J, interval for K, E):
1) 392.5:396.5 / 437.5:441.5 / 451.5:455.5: 0.87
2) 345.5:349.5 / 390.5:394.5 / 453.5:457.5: 1.02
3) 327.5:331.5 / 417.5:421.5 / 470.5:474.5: 1.18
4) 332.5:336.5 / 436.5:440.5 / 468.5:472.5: 1.12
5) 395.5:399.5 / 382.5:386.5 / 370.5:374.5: 0.77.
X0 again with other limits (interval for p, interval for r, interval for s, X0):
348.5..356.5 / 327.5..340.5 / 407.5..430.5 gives 14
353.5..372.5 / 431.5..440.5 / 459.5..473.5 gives 12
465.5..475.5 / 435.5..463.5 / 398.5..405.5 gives 12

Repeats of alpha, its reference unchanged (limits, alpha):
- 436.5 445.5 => 109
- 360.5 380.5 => 302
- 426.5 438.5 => 873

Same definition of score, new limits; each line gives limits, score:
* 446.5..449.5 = 110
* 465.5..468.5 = 107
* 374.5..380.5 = 110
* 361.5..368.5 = 117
